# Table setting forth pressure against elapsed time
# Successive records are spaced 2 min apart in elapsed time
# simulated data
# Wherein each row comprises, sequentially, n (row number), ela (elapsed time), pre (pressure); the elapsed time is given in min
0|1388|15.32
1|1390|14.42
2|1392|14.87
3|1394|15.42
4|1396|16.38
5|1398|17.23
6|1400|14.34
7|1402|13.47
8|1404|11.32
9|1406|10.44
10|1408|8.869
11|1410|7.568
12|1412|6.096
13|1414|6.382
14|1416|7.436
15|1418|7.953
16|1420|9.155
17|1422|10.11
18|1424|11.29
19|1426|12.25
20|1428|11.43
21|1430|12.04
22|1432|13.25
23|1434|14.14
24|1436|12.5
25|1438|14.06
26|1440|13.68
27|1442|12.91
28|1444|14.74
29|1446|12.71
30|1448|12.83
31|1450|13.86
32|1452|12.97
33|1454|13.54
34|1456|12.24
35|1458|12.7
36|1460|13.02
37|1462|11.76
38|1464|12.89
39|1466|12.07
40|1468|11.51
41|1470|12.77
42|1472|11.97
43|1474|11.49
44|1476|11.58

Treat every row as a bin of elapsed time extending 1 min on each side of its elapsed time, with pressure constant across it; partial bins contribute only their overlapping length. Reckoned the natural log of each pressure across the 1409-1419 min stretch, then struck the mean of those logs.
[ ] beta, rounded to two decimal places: 1.95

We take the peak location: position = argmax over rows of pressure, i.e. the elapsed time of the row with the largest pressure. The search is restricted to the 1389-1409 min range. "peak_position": 1398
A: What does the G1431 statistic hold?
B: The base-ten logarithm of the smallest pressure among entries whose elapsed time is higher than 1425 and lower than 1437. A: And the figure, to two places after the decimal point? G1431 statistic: 1.06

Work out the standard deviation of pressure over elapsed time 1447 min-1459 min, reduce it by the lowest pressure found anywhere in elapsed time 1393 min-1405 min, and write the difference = -11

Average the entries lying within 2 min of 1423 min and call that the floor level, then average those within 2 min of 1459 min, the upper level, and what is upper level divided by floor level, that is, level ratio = 1.2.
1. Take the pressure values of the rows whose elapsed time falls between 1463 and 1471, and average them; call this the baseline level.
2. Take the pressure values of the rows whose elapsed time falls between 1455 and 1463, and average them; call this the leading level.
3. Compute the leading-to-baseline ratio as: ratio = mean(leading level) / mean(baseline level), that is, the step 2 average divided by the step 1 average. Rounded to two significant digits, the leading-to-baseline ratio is 1.0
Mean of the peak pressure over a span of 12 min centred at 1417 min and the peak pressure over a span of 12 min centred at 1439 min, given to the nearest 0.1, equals 12.4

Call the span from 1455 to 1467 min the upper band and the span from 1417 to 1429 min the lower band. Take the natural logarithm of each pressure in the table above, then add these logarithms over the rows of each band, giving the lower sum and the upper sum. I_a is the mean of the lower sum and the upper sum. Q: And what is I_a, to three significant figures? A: 14.5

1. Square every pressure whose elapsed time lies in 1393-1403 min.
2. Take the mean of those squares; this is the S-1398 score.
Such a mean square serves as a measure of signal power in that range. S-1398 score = 238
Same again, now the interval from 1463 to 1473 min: 150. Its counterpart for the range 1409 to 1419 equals 51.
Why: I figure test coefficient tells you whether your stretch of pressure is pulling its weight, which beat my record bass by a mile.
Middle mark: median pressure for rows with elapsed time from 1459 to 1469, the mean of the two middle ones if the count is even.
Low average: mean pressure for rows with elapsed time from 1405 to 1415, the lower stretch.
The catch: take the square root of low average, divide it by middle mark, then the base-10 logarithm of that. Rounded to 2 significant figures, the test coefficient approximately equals -0.63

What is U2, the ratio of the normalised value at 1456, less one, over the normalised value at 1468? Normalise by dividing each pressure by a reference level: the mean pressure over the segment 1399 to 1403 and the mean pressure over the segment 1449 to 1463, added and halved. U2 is -0.10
